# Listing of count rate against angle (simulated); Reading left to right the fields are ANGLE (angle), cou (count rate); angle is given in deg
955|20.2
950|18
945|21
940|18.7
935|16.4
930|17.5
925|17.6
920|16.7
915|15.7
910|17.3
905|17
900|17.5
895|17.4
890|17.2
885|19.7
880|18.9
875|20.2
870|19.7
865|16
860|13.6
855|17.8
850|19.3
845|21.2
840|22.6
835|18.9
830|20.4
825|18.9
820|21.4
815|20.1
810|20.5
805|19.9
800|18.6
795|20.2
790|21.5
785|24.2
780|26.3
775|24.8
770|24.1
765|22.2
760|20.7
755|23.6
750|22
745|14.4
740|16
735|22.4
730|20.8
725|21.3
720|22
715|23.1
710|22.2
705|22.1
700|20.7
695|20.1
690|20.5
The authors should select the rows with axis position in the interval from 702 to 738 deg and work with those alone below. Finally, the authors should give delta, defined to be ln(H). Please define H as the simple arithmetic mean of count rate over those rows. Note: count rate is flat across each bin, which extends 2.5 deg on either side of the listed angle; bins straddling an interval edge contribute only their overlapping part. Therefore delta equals 3.09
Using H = 22.0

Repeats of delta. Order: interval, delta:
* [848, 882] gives 2.89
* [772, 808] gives 3.10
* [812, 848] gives 3.02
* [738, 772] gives 3.02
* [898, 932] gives 2.84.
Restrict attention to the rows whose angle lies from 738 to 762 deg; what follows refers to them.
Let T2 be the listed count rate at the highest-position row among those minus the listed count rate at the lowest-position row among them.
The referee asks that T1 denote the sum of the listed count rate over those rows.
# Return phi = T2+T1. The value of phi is 101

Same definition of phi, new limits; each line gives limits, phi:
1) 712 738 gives 109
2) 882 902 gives 70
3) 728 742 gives 54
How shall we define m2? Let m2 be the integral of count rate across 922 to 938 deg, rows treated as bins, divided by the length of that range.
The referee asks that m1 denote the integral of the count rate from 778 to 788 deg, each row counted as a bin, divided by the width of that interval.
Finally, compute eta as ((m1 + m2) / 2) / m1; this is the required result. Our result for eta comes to 0.84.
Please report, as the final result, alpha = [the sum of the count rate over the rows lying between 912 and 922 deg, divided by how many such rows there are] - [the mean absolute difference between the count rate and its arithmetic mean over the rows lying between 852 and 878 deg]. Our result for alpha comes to 14.1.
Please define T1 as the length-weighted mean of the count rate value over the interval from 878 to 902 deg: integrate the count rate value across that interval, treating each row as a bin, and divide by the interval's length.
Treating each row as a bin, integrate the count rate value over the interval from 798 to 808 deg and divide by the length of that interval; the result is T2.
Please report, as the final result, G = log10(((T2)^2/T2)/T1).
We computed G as 0.03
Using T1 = 18.1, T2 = 19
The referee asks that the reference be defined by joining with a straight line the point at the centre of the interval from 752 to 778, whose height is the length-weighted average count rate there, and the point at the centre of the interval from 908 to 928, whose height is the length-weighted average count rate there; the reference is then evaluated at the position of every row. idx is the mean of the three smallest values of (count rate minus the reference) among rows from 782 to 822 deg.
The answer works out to -2.1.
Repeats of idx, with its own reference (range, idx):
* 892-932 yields -0.7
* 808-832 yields -1.2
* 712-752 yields -7.2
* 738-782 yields -6.8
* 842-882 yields -3.4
